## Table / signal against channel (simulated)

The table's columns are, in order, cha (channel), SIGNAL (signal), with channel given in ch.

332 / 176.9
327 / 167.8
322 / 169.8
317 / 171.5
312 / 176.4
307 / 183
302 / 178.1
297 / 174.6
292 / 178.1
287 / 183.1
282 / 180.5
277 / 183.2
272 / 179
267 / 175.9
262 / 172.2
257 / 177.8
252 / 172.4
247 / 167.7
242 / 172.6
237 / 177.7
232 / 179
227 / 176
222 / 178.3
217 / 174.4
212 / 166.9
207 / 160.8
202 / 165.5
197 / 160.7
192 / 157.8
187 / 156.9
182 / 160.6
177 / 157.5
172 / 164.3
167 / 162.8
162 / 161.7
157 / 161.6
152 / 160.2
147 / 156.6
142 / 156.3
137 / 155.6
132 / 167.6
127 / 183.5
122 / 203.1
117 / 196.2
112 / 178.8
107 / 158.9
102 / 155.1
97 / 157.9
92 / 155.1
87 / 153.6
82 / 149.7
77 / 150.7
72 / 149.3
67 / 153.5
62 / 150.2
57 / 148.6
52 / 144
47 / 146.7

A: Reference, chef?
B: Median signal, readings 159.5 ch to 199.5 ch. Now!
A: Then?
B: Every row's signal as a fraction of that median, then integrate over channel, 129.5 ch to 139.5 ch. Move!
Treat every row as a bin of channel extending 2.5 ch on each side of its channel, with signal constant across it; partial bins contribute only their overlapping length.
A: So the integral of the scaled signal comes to 10.1 ch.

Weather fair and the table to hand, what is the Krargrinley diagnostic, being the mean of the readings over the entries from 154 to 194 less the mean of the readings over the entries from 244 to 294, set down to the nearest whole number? -17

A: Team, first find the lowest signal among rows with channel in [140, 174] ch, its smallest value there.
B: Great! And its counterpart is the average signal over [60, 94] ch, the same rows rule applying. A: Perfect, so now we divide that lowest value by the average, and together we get 1.03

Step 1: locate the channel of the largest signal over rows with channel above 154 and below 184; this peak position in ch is 172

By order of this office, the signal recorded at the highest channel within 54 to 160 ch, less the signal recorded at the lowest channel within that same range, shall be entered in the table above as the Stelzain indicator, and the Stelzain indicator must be 13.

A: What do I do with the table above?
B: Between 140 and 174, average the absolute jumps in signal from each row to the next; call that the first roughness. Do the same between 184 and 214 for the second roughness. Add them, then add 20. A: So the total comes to 25.2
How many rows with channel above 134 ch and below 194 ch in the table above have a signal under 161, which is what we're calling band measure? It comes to 8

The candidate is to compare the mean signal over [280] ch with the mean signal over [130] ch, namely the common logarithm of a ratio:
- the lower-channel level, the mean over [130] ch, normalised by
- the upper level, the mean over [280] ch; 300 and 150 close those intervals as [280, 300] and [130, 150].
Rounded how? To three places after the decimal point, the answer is -0.052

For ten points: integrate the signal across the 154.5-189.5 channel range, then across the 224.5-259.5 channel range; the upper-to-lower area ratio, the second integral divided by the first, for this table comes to 1.09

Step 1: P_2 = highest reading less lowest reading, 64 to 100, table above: 9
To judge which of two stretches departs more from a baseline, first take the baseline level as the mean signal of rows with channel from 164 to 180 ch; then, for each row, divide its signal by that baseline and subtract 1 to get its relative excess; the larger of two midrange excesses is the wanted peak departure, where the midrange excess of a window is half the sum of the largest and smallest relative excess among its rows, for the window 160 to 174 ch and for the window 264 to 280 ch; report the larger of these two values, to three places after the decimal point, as 0.112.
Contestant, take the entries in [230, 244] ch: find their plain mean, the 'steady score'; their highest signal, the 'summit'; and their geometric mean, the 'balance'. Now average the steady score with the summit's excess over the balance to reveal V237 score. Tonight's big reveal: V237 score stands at 89.5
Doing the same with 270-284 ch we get 91.6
